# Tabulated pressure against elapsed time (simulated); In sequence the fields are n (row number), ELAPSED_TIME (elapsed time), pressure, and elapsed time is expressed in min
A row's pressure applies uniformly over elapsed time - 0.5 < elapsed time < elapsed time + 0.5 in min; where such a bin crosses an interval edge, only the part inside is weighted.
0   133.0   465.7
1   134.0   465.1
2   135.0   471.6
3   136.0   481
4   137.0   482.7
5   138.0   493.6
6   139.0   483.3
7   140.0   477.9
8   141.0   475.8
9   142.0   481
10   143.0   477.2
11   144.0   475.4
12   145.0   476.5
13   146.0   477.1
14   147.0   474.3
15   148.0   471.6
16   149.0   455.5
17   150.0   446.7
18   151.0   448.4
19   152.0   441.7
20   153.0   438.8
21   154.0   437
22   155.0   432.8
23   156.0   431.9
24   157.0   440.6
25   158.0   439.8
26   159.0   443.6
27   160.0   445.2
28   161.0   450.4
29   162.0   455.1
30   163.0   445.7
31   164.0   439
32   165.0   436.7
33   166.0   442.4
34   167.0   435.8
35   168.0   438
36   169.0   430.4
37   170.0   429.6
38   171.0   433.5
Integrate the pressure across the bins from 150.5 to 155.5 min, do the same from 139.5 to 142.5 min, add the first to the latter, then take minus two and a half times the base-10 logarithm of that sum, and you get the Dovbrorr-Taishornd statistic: -8.9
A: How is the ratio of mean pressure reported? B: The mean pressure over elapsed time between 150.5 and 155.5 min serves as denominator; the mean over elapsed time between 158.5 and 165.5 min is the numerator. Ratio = 1.01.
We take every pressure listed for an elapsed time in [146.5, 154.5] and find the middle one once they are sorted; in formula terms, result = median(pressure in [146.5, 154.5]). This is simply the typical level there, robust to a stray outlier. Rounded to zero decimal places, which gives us 448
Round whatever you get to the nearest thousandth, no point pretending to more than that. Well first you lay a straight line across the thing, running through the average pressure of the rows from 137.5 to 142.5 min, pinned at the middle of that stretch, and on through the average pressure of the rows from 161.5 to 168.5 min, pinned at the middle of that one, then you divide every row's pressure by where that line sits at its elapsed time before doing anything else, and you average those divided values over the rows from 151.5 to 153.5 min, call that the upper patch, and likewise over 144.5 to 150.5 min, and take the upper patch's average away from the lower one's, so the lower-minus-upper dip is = 0.040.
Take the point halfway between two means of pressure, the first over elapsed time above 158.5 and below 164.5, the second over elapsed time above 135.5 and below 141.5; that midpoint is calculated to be 464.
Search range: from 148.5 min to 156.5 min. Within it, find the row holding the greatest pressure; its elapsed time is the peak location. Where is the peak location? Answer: 149.0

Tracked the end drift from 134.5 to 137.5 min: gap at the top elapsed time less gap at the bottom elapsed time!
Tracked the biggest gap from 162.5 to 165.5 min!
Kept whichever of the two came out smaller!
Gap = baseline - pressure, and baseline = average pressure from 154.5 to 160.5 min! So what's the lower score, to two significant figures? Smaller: -11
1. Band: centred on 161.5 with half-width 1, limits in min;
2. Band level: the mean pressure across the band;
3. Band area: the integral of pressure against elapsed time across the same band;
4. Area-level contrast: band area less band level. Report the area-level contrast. 453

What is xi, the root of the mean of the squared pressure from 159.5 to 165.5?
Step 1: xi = 445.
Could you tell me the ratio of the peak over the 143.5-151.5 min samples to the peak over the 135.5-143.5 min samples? 0.97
